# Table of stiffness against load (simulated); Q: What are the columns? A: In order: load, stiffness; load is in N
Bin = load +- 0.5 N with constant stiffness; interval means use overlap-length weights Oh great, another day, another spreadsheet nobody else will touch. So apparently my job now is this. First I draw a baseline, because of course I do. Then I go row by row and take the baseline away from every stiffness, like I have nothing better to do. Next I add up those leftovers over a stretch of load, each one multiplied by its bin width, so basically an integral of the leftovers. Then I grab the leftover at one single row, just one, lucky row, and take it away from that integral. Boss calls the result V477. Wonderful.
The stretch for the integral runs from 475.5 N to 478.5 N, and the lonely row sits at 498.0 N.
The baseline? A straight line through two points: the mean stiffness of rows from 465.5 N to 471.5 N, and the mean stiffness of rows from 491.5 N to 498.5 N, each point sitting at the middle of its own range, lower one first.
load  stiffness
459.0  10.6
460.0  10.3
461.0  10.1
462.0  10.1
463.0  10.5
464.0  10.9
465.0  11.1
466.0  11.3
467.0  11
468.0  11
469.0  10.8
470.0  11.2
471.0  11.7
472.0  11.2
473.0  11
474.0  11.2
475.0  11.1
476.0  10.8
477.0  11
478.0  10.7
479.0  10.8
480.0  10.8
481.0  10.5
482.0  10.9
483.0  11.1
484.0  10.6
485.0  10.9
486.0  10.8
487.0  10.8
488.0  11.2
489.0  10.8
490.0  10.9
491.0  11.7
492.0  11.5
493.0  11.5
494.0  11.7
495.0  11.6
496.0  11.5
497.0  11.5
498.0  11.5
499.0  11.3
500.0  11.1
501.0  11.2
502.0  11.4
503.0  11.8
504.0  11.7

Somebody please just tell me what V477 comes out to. -1.3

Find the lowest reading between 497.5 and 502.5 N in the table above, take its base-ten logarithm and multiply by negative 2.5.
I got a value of -2.61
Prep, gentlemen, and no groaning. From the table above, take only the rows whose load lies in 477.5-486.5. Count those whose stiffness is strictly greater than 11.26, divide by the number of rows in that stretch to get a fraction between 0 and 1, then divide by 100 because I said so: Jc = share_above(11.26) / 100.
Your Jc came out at 0.000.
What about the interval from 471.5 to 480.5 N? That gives 0.000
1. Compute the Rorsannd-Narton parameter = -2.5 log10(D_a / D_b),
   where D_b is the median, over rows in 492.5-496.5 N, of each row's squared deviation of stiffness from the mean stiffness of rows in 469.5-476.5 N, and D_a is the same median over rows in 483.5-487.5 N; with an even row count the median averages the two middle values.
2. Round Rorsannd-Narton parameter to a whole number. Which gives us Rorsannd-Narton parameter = 0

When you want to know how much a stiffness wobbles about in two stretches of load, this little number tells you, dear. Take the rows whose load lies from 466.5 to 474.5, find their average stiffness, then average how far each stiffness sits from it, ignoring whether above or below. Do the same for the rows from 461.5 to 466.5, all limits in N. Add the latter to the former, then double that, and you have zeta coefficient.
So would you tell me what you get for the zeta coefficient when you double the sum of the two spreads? 1.1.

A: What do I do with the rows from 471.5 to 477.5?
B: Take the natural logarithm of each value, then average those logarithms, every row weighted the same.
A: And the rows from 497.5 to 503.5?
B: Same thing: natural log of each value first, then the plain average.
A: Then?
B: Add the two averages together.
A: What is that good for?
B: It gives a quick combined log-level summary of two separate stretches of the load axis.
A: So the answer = 4.834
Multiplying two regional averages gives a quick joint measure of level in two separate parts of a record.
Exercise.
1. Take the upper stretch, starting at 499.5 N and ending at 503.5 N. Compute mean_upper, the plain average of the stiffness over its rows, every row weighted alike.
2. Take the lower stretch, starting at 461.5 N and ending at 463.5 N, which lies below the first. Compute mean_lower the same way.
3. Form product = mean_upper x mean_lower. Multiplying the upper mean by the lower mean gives 117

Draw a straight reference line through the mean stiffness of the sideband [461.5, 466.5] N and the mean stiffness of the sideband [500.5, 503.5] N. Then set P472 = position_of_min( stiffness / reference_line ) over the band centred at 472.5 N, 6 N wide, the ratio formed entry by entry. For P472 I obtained 473.0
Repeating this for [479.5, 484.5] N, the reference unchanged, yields 481.0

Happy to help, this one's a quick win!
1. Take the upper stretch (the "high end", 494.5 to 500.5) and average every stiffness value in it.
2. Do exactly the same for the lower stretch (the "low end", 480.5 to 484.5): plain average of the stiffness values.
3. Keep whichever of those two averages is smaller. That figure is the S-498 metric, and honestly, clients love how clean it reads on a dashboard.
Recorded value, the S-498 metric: 10.8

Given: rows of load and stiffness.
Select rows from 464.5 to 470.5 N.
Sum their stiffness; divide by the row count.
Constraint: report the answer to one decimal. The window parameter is 11.1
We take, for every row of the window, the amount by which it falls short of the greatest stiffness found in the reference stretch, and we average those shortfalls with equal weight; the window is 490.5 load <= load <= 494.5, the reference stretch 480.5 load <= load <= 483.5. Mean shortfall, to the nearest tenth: -0.5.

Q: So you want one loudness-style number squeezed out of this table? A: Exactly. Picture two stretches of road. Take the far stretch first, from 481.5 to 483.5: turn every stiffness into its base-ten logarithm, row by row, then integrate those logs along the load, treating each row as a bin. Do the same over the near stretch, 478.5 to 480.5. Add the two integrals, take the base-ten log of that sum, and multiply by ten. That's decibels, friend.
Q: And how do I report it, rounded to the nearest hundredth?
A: 6.18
